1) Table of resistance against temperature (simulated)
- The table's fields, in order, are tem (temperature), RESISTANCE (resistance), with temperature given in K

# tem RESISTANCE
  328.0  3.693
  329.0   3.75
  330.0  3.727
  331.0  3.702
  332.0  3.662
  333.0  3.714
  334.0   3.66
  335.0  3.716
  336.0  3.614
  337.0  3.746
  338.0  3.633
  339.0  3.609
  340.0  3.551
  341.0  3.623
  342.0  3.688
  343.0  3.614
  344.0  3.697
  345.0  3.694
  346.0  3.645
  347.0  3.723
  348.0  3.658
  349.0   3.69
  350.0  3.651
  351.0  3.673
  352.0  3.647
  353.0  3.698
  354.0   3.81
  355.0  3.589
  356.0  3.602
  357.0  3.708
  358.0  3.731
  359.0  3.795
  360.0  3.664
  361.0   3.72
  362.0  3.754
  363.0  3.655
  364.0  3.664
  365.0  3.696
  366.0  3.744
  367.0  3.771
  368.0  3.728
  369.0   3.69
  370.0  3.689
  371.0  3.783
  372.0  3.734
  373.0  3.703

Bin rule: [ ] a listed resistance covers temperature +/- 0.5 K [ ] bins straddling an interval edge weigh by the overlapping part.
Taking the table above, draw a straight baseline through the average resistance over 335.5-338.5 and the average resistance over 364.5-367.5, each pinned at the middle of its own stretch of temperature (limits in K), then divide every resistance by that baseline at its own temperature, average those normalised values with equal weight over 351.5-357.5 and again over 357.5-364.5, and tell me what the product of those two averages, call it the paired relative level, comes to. 0.988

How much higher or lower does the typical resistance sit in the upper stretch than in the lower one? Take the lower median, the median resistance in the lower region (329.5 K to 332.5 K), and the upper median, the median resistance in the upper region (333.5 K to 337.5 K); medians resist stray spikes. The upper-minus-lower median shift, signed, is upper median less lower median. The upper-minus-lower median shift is -0.01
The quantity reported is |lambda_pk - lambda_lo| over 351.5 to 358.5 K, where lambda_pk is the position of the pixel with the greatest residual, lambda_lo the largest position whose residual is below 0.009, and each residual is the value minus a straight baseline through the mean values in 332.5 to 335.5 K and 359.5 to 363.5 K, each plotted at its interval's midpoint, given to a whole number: 2 K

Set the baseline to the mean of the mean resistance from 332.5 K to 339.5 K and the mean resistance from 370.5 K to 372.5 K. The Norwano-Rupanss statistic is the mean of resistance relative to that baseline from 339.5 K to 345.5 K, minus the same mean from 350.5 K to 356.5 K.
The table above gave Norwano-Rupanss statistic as -0.03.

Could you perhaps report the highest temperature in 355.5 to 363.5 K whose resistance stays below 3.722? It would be 363.0 K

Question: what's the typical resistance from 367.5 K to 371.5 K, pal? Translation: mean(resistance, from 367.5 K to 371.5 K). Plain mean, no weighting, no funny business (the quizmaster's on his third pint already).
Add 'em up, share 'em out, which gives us 3.72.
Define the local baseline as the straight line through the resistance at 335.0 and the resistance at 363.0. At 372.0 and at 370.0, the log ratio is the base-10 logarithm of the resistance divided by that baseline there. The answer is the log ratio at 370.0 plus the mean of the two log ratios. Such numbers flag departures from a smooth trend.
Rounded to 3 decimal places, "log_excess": 0.015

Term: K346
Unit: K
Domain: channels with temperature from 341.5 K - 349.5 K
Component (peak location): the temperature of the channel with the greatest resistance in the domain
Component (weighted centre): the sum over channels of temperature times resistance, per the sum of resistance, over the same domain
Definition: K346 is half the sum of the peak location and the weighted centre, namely 346.3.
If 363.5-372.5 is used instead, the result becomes 369.5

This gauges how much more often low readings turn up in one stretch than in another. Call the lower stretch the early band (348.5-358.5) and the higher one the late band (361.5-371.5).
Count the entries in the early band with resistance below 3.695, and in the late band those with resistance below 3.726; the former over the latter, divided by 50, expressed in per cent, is 2.4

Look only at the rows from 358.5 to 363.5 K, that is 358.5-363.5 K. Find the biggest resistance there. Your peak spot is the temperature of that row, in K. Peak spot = 359.0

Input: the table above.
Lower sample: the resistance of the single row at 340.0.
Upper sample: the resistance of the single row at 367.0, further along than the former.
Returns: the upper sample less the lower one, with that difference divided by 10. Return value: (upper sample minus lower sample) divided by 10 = 0.0220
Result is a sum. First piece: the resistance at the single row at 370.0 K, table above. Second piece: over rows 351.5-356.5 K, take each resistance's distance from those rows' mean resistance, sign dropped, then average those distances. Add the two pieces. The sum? 3.76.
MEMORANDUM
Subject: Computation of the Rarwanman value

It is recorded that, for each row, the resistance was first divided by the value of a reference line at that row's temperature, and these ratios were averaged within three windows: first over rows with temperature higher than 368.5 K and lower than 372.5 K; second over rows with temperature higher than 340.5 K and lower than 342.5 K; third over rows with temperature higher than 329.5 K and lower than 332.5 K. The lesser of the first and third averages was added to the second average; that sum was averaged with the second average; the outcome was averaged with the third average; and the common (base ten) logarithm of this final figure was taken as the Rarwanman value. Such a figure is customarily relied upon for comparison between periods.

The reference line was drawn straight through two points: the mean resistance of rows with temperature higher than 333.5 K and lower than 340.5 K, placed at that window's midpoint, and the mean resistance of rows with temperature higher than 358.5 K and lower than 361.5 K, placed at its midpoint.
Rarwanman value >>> 0.099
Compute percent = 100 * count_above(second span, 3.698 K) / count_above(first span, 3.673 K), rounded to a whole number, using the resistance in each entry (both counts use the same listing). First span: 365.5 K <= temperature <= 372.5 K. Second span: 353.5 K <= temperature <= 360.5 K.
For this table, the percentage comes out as 57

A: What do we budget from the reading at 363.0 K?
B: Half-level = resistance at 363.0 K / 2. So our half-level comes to 1.83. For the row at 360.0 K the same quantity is 1.83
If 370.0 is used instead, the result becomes 1.84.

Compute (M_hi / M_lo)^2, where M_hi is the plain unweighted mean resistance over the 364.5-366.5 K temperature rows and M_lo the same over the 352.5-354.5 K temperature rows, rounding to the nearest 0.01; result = 0.98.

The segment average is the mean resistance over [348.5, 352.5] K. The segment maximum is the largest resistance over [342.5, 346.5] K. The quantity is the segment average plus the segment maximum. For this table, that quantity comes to 7.36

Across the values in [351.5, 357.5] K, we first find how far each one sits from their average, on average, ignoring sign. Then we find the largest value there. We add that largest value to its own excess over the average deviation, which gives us 7.56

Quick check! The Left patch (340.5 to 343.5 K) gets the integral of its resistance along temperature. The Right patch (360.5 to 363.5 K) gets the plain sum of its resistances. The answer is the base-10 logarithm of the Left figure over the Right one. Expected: -0.0080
